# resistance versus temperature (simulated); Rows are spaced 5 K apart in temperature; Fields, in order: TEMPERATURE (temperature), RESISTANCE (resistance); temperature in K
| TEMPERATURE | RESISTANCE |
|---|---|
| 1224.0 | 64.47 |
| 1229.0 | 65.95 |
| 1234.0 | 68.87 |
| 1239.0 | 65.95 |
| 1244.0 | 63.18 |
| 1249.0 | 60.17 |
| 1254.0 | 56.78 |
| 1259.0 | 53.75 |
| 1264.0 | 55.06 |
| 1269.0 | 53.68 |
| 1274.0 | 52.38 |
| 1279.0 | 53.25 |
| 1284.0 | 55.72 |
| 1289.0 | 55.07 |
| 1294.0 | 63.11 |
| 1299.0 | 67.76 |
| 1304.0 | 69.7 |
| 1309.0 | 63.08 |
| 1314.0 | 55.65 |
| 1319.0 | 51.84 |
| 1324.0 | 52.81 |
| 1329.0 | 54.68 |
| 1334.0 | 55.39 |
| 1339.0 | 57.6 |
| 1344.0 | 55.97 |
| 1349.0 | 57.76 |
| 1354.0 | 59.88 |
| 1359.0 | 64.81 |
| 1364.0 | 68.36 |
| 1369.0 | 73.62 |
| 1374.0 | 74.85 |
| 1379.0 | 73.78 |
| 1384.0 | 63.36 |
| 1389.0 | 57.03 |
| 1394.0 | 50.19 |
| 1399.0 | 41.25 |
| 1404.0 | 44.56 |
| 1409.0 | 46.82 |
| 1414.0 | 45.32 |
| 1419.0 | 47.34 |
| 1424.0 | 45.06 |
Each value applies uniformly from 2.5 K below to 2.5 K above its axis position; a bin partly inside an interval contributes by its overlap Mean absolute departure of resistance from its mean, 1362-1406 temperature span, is 11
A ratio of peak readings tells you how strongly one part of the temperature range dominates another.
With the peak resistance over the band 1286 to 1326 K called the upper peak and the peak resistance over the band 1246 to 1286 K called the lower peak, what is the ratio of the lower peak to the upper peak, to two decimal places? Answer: 0.86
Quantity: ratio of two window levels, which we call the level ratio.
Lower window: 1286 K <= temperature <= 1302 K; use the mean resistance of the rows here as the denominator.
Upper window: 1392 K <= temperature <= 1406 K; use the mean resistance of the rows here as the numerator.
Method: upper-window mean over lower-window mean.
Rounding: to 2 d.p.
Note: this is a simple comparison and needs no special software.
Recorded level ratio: 0.73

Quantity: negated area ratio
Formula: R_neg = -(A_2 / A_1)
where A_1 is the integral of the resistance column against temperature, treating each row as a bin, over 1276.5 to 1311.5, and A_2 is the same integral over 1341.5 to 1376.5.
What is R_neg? -1.06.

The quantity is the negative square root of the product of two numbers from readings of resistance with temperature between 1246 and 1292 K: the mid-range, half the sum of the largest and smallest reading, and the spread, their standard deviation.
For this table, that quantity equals -11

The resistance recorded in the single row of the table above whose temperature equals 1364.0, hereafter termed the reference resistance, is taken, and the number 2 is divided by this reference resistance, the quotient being 0.0293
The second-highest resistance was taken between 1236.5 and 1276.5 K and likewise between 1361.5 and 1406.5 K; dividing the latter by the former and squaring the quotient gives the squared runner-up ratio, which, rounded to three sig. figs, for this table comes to 1.36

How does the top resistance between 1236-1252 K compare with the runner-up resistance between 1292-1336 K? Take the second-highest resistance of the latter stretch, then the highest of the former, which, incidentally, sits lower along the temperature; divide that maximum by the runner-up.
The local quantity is 0.97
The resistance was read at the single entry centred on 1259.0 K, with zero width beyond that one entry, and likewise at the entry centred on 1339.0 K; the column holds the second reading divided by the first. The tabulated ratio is 1.07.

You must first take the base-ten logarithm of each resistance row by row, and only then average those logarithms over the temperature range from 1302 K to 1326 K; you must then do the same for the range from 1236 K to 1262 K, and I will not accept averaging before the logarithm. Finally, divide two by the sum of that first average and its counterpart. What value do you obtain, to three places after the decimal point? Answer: 0.565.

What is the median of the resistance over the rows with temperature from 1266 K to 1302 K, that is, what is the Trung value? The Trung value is 55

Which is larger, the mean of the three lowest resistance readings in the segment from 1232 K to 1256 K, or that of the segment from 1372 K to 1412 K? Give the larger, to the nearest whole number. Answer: 60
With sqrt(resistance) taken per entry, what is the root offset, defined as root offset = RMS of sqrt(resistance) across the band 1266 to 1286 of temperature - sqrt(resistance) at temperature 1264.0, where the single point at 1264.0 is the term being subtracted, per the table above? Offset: -0.09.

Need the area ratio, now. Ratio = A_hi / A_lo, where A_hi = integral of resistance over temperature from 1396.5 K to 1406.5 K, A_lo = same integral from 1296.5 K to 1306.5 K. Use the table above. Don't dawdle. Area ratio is 0.62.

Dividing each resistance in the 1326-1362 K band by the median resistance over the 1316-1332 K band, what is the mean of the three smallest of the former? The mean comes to 1.05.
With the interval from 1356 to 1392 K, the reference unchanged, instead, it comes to 1.17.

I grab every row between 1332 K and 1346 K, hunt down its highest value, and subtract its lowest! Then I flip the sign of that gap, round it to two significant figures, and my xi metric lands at -2.2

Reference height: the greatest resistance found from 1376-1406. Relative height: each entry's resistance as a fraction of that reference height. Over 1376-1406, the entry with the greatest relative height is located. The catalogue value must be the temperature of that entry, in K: 1379.0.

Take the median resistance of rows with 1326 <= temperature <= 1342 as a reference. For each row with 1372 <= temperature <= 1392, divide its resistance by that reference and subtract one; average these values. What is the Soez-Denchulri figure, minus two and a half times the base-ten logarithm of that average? 1.7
